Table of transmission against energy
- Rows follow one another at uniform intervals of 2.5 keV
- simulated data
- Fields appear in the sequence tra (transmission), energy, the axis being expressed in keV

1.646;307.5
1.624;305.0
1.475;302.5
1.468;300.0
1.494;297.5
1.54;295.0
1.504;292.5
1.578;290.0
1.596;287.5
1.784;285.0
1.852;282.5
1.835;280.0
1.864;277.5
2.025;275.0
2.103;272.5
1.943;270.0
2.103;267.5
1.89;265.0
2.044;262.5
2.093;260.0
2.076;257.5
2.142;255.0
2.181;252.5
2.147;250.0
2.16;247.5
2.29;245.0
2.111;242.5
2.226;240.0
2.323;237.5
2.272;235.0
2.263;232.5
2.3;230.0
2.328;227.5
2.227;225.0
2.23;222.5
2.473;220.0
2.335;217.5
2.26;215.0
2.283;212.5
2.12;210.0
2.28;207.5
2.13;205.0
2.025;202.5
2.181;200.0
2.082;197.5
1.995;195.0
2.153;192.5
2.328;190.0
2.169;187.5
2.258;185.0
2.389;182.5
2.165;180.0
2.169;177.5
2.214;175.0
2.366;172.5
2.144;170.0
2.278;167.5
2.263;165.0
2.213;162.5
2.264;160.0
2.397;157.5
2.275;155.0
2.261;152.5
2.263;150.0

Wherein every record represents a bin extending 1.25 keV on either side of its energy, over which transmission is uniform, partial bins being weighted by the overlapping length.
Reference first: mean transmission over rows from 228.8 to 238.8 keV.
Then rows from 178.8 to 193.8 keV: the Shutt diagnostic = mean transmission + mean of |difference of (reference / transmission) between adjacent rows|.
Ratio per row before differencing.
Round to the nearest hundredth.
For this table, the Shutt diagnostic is 2.31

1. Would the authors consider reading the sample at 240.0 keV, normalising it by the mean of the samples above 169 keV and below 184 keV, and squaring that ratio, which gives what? 1.0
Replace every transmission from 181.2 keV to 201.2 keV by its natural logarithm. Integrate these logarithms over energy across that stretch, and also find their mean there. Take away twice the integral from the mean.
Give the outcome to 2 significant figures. -31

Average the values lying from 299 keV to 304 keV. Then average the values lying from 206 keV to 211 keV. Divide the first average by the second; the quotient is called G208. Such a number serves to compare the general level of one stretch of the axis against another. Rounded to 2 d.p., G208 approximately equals 0.67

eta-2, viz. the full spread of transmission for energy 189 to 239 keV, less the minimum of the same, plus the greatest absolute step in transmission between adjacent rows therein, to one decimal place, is -1.3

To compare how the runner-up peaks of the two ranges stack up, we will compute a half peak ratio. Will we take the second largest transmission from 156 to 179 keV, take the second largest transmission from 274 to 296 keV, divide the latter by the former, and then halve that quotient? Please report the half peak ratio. 0.39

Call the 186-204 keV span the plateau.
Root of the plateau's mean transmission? 1.46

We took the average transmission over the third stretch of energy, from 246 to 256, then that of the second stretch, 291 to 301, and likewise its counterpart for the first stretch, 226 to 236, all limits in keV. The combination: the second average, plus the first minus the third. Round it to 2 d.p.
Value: 1.63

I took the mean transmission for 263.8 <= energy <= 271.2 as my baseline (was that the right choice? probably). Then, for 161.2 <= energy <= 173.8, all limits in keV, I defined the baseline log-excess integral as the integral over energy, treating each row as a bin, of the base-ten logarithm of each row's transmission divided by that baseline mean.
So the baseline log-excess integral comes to 0.7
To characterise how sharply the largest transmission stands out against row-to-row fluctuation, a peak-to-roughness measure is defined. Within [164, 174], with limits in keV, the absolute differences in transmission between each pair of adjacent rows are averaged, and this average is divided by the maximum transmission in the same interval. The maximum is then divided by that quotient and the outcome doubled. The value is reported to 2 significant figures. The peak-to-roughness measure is 91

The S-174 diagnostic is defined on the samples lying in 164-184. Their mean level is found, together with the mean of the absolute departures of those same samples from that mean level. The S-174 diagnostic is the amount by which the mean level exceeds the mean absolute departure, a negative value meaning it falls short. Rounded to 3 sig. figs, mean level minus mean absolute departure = 2.17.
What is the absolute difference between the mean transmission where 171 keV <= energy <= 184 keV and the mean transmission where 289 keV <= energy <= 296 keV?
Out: 0.72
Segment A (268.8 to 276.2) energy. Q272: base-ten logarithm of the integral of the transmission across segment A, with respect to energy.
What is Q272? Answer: 1.18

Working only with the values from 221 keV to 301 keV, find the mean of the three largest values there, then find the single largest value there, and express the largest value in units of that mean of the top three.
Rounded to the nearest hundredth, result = 1.00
